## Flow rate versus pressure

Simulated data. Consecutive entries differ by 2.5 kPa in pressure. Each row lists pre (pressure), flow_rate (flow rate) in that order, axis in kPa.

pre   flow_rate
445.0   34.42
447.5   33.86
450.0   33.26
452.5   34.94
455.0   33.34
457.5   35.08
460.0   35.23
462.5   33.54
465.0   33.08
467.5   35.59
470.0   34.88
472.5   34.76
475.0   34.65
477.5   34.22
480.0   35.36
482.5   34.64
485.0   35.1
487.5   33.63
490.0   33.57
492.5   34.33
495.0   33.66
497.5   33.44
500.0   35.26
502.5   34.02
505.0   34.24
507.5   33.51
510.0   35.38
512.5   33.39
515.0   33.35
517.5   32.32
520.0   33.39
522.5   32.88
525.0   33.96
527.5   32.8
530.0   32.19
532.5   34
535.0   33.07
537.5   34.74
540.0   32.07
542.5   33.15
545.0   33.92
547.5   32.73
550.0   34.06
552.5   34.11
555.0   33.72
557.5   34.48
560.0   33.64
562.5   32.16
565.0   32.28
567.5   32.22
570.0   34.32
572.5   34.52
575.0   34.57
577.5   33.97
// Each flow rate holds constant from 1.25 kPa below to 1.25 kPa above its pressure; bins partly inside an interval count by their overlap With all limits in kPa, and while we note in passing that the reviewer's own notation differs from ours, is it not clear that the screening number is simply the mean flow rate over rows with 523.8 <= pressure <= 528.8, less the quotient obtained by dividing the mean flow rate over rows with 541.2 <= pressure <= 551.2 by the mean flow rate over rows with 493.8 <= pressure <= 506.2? 32.4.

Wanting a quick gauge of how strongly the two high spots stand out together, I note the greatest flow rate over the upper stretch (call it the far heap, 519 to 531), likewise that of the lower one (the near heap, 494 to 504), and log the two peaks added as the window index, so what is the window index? 69.2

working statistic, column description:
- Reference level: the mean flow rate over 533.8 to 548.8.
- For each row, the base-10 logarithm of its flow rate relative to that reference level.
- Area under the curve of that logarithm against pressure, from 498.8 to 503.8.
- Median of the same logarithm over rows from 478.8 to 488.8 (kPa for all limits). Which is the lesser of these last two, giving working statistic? 0.020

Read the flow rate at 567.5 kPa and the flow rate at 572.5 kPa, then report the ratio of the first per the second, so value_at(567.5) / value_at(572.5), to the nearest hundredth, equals 0.93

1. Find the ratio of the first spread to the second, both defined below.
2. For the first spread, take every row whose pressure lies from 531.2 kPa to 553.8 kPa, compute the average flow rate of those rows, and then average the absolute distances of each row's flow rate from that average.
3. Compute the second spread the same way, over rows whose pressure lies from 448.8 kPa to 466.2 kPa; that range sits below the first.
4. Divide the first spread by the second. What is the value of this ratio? 0.80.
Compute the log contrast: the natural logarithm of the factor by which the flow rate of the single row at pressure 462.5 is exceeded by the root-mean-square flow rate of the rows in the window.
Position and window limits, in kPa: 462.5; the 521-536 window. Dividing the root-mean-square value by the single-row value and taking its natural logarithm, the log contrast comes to -0.01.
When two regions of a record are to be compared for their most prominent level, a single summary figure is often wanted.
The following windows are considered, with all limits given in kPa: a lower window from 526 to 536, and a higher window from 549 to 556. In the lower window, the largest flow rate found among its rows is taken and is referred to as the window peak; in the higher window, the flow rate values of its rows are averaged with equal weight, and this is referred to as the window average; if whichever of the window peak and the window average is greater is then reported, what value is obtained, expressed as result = 34.0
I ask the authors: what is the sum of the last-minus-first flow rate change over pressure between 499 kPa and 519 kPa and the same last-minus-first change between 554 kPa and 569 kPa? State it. -4.4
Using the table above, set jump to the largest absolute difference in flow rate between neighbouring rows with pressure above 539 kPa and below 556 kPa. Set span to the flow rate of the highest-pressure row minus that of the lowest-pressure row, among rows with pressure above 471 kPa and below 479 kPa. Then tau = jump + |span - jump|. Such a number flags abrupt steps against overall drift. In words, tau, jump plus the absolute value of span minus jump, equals 3.2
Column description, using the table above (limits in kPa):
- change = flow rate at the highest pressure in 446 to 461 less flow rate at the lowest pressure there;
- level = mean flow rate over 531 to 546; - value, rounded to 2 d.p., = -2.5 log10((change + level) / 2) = -3.10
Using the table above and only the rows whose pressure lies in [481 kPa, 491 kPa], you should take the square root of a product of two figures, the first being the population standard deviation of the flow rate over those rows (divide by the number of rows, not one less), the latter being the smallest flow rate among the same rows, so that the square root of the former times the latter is 4.69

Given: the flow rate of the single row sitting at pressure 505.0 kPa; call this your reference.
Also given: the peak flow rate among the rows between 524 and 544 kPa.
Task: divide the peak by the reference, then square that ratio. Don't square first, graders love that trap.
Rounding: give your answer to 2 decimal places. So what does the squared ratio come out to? 1.03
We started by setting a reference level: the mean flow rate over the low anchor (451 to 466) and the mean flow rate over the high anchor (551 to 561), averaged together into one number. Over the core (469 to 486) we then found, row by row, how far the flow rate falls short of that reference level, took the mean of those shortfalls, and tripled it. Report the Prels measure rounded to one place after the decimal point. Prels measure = -2.1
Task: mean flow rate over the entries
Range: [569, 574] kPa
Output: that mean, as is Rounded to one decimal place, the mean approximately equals 34.4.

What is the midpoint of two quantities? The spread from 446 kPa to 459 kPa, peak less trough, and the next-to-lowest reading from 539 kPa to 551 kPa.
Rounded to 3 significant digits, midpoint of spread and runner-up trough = 17.3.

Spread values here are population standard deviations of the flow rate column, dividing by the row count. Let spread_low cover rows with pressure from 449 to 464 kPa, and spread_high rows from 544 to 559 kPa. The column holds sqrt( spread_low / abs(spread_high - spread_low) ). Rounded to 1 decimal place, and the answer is 1.7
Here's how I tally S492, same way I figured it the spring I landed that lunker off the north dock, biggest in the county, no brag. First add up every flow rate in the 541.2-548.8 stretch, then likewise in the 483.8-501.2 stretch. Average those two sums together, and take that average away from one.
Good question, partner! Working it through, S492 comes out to -168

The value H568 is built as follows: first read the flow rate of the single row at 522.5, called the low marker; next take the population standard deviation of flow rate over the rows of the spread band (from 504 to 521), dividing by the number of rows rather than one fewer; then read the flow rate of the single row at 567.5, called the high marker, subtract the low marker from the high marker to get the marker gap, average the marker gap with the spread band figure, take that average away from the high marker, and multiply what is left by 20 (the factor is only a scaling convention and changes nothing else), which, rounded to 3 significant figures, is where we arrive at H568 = 642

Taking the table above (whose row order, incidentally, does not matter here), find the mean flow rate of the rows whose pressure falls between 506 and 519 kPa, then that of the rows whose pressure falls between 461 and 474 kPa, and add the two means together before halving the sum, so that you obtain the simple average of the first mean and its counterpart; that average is 34.0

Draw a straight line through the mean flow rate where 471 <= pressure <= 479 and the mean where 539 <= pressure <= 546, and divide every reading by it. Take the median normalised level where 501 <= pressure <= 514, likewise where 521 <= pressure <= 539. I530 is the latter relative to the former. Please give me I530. 0.99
